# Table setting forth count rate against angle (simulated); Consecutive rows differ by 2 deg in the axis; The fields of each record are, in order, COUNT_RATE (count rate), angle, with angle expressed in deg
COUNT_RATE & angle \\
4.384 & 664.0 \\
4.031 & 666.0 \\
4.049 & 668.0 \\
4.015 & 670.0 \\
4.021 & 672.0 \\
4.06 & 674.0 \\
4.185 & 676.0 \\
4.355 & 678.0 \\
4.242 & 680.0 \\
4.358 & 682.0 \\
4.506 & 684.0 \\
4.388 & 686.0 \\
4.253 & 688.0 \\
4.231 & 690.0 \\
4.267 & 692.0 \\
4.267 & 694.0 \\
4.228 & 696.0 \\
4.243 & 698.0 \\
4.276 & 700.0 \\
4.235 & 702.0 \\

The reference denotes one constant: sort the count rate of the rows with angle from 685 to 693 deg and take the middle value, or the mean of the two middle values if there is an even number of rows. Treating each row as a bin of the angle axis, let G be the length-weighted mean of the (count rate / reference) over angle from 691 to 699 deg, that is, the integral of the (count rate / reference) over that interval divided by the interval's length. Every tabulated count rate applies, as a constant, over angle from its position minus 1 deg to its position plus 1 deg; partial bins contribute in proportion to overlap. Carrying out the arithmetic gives 1.00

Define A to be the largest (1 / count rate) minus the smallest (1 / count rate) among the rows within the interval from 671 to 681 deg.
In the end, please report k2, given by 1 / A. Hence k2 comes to 52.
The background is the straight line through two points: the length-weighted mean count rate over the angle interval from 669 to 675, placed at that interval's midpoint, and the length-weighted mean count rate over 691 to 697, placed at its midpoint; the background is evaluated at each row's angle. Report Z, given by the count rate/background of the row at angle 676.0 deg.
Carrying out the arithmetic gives 1.03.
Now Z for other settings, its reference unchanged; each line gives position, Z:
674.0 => 1.00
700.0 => 0.99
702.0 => 0.98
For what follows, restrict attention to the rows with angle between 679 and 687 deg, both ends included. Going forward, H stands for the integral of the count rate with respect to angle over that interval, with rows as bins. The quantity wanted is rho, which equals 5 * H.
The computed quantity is 175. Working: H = 35.0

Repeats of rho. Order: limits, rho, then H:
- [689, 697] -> 170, 34.0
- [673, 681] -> 168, 33.7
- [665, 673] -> 161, 32.2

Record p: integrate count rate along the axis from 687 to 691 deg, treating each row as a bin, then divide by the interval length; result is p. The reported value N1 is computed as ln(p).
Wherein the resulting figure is 1.445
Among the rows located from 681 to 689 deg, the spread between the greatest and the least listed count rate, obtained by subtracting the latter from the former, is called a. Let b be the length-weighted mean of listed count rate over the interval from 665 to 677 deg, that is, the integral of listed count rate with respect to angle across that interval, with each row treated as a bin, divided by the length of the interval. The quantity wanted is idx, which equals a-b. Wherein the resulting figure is -3.8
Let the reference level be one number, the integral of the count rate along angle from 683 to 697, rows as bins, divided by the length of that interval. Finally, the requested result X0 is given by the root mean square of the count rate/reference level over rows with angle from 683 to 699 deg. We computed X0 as 0.998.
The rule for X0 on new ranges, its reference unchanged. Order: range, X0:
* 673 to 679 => 0.976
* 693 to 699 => 0.986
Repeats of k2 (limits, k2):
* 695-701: 377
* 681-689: 76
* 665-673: 478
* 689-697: 463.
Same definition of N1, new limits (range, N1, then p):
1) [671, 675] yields 1.396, 4.04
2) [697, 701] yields 1.449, 4.26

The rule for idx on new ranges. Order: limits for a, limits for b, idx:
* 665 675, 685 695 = -4.2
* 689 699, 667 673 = -4.0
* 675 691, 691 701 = -3.9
